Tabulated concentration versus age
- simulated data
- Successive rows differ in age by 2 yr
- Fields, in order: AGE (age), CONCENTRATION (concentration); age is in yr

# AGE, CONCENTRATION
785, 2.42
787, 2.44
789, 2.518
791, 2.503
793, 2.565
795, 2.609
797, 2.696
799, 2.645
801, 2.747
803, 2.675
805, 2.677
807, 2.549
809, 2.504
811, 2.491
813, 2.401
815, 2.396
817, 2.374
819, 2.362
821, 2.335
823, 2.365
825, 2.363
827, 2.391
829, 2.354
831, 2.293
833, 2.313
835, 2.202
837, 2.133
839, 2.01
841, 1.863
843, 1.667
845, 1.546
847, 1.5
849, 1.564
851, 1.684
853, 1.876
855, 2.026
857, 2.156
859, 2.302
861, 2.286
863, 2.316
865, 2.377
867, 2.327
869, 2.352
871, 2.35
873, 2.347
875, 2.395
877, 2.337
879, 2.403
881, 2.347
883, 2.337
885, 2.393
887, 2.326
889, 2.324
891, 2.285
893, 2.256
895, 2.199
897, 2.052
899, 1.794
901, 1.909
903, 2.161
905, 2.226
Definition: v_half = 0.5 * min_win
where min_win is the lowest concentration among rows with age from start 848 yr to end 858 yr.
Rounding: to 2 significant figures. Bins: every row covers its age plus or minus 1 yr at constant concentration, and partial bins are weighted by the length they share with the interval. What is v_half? 0.78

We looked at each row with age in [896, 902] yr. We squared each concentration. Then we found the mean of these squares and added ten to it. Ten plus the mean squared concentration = 13.7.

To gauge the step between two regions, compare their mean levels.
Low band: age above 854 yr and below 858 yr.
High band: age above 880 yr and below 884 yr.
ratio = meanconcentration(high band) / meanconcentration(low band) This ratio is 1.12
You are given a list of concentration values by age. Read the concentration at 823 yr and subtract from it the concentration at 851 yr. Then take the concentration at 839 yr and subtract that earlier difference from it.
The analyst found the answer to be 1.3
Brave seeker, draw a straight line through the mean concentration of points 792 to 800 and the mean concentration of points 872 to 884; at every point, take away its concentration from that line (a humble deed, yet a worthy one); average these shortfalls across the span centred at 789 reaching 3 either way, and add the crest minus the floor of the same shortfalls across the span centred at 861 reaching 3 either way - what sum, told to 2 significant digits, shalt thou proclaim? 0.20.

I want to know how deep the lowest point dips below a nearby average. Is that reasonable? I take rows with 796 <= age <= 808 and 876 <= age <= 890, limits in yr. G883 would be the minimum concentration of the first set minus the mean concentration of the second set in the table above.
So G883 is 0.20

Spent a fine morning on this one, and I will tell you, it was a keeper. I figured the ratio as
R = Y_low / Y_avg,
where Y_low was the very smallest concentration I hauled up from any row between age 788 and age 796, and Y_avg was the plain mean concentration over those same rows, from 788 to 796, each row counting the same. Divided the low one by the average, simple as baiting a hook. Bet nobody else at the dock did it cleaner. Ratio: 0.982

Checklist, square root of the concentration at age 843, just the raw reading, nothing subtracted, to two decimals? 1.29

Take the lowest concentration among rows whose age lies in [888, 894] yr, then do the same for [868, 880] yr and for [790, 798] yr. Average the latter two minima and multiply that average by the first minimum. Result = 5.5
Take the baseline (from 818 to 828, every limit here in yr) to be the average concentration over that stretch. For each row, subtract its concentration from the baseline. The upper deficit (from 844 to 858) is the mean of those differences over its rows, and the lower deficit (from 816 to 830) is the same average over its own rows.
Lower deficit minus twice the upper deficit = -1.2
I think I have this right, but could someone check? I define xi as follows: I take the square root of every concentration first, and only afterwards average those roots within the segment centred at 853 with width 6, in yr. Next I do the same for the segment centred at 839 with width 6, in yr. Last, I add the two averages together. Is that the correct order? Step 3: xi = 2.78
